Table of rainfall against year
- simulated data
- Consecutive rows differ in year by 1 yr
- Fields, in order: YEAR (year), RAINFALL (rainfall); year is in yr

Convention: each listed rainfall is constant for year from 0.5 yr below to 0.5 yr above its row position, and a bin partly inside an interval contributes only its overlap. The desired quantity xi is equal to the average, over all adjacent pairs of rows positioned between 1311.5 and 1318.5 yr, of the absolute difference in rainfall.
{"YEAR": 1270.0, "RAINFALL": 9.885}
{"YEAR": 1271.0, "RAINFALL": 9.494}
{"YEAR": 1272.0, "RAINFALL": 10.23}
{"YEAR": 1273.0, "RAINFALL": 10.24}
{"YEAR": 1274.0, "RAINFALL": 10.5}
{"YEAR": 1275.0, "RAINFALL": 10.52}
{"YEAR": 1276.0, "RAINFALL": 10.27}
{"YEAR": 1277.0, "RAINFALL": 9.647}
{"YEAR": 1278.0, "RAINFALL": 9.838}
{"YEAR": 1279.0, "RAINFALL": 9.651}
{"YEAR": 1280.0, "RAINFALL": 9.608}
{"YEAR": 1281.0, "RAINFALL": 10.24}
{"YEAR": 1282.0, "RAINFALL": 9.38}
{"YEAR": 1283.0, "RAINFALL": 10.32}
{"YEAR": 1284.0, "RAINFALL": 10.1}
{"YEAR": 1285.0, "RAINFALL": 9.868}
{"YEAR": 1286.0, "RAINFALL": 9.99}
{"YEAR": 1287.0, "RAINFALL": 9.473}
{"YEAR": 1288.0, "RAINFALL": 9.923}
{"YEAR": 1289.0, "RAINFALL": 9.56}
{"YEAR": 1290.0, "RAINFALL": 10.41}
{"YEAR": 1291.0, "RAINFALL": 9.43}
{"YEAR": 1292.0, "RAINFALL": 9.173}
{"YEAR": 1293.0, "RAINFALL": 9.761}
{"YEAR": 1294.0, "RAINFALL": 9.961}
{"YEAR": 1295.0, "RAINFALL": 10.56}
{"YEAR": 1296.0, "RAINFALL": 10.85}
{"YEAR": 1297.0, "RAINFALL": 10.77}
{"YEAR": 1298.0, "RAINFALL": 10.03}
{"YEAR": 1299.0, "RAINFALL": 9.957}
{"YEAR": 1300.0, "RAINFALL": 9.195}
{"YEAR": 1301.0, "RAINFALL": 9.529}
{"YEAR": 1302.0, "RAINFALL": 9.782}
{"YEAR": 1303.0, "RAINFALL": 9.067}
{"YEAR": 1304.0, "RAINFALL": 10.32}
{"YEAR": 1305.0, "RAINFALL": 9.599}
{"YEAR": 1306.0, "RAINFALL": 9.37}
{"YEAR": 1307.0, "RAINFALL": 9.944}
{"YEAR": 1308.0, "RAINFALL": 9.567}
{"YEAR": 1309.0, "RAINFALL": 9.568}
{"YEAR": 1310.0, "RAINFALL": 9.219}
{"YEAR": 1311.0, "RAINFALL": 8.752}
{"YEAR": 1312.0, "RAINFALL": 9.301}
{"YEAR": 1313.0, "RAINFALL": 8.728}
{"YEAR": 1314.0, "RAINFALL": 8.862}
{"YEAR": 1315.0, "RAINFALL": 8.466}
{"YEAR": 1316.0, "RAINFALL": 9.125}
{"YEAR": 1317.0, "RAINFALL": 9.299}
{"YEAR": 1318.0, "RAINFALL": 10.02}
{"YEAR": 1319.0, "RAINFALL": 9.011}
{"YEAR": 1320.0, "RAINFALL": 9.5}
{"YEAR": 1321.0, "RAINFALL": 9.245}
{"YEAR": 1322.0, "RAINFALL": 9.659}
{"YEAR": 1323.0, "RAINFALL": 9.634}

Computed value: 0.44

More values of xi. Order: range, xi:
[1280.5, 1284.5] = 0.67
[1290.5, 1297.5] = 0.34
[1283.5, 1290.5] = 0.42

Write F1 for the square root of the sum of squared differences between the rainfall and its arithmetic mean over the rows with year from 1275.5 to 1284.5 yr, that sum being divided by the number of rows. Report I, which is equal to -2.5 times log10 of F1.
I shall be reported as 1.22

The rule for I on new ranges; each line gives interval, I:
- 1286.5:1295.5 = 0.91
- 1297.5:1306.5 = 1.03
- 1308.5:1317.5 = 1.20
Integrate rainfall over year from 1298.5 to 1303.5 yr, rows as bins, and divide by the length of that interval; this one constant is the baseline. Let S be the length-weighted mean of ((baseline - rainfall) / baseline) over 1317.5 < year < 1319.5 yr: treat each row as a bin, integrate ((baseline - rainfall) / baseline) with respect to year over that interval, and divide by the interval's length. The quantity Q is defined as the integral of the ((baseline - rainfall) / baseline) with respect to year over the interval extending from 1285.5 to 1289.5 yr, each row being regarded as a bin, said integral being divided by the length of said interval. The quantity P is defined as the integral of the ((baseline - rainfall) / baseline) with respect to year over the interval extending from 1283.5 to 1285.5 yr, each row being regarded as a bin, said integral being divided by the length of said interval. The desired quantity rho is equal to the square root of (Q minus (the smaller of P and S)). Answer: 0.16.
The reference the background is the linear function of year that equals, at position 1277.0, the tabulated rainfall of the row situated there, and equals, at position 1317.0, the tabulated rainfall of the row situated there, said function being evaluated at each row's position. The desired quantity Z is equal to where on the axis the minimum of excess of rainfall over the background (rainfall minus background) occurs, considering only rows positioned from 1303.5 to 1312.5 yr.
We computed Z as 1311.0 yr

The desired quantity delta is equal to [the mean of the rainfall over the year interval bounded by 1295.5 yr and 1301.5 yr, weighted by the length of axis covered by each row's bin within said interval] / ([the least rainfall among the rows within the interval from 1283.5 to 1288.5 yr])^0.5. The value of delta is 3.27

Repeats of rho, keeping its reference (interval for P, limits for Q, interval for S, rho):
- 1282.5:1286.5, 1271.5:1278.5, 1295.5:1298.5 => 0.20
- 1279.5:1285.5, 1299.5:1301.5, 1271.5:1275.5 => 0.33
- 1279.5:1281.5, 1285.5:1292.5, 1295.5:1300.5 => 0.22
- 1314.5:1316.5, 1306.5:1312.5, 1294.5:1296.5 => 0.37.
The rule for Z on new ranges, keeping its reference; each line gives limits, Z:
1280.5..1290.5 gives 1282.0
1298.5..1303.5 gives 1303.0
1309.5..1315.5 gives 1315.0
